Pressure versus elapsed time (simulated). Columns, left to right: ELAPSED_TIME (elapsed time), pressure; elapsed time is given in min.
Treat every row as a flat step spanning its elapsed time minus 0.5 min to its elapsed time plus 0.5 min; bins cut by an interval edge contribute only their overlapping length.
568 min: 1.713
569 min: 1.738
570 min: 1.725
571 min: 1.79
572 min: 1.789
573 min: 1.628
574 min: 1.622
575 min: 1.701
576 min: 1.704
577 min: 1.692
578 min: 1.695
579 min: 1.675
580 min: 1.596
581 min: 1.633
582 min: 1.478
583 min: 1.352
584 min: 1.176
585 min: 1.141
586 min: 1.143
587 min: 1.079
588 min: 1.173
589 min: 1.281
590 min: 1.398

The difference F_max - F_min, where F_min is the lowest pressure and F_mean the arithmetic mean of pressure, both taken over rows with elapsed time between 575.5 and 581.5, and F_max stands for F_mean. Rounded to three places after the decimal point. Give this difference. 0.070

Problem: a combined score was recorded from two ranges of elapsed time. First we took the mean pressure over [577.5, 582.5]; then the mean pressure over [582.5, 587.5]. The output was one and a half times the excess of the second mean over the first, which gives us -0.7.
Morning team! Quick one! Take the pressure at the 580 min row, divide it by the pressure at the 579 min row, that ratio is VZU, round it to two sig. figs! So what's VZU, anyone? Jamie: 0.95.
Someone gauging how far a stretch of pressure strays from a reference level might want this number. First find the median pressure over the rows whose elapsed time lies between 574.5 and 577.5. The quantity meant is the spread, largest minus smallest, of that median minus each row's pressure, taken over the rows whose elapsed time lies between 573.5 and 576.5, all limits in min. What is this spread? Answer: 0.082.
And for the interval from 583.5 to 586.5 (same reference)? 0.035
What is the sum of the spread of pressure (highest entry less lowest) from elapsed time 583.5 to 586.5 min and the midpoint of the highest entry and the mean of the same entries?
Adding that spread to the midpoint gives 1.20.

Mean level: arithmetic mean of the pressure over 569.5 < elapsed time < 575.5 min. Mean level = 1.7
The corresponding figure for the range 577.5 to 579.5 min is 1.7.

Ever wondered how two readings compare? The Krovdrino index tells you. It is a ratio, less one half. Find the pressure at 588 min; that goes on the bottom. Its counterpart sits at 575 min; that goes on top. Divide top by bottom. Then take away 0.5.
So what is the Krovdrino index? 0.95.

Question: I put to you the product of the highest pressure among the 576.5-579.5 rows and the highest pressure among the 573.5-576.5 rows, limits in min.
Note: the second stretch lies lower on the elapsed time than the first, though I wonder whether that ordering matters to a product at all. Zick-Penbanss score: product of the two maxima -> 2.89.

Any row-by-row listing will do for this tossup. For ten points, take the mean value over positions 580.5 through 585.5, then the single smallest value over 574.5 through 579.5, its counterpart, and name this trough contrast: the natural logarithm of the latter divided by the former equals 0.21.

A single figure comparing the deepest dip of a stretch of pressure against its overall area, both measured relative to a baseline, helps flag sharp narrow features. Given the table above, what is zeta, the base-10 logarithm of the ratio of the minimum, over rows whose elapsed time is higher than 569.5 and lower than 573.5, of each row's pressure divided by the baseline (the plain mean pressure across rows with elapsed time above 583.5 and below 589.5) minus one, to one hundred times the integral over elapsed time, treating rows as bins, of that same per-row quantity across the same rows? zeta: -2.69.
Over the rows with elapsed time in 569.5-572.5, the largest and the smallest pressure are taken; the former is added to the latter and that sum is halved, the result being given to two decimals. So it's 1.76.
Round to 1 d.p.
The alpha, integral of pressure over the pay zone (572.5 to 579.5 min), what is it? 11.7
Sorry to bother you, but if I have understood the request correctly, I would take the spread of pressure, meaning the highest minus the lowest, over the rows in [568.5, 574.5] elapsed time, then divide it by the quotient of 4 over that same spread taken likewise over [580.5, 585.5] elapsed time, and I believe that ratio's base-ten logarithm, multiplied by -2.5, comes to 4.2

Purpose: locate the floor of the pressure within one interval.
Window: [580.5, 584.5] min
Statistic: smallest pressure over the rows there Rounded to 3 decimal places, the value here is 1.176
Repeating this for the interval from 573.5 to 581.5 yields 1.596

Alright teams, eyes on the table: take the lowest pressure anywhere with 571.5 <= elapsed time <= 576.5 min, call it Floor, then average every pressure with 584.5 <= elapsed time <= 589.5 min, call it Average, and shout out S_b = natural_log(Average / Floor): -0.33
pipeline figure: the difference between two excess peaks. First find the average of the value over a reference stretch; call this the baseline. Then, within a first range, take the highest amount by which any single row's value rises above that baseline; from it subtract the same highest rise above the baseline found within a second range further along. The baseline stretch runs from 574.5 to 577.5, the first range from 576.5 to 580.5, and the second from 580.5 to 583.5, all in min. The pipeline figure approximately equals 0.062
